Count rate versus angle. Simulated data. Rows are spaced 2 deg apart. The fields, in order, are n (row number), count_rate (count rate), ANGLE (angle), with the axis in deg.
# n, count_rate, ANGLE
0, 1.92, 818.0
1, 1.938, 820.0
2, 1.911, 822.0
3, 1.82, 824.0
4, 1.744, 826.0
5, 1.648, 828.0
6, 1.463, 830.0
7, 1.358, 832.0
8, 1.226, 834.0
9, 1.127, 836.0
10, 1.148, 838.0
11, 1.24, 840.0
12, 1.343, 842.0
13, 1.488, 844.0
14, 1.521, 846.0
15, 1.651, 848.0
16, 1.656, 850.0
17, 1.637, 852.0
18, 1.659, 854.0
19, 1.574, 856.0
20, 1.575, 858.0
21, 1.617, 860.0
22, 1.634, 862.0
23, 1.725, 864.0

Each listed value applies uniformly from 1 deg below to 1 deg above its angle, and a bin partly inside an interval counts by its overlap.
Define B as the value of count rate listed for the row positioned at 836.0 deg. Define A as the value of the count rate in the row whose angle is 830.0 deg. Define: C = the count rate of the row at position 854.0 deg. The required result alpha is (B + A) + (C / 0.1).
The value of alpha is 19.2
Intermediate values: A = 1.463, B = 1.127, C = 1.659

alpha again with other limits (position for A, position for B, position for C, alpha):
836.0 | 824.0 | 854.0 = 19.5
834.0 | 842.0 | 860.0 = 18.7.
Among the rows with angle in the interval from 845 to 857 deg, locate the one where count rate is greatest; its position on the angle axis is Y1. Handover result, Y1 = 854.0 deg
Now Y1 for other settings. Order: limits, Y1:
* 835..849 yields 848.0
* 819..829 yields 820.0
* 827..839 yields 828.0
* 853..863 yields 854.0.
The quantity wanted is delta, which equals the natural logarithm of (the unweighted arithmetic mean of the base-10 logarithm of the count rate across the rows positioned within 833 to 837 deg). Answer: -2.66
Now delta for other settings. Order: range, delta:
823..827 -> -1.38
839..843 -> -2.20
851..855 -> -1.53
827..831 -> -1.65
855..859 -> -1.62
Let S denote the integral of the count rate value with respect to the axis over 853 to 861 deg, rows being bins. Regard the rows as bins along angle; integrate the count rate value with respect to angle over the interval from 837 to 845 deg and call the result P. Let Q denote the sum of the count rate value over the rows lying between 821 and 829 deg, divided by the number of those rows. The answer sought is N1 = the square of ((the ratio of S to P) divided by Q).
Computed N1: 0.48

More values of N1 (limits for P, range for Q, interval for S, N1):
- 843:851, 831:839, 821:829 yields 0.86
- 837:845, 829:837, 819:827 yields 1.21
